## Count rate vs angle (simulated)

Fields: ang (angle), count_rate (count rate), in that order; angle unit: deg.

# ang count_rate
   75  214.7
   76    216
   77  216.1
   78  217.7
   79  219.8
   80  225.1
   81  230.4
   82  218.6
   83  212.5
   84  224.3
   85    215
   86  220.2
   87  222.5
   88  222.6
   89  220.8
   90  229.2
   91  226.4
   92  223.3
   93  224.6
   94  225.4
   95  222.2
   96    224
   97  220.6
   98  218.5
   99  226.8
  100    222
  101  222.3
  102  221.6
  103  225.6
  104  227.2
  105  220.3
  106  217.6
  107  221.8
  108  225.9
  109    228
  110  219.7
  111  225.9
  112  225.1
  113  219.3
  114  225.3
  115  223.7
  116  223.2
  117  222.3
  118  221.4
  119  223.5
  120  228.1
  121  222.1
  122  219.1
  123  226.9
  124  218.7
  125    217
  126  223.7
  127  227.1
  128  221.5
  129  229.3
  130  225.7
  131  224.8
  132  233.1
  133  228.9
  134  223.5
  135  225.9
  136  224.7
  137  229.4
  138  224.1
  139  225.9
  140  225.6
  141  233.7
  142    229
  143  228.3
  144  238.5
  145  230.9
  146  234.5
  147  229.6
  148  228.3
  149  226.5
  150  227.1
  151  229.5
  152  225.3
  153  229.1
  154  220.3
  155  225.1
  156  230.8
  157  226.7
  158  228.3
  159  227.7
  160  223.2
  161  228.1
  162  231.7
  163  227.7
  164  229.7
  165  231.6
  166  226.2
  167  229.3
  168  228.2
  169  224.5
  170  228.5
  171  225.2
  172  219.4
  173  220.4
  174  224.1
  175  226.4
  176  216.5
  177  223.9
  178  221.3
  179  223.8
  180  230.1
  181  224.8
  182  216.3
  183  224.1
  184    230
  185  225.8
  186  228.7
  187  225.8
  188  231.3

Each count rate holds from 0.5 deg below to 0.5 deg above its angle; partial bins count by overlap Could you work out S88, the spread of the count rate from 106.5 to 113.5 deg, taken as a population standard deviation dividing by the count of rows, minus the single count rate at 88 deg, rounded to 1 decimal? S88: -219.5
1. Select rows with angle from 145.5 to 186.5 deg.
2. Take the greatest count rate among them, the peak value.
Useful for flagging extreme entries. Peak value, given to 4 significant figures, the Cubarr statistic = 234.5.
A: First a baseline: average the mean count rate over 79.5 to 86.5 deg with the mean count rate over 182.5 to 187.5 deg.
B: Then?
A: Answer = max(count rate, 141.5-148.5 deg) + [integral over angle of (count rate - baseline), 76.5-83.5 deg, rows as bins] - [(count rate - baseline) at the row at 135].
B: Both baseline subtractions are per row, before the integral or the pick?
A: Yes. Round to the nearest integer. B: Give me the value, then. 210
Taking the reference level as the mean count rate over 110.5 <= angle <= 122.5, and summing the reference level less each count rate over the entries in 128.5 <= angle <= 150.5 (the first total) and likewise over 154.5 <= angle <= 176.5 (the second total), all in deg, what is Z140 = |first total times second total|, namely 7851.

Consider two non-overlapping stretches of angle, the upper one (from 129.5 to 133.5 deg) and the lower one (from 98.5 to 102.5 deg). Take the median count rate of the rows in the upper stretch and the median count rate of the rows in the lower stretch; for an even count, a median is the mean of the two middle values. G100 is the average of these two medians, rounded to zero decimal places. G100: 225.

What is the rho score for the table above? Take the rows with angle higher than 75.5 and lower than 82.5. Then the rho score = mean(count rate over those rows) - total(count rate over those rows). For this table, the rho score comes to -1323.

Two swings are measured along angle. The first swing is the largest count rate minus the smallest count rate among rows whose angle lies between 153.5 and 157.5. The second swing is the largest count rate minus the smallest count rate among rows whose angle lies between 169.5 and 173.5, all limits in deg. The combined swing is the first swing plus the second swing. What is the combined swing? 20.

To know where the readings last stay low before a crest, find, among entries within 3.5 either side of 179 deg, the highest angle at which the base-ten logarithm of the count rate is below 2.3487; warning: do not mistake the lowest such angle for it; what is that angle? 182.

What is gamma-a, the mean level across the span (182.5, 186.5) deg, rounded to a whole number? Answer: 227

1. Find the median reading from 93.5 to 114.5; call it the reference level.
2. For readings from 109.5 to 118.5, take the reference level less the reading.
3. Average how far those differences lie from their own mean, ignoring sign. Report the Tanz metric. 2.0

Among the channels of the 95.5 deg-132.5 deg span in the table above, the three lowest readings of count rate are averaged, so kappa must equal 217.7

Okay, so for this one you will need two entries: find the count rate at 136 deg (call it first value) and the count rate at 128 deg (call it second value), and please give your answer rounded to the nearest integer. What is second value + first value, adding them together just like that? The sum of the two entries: 446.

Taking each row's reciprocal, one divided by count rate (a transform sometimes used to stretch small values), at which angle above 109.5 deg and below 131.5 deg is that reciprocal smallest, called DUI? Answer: 129 deg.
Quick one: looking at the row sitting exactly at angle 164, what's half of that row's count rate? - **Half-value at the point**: 115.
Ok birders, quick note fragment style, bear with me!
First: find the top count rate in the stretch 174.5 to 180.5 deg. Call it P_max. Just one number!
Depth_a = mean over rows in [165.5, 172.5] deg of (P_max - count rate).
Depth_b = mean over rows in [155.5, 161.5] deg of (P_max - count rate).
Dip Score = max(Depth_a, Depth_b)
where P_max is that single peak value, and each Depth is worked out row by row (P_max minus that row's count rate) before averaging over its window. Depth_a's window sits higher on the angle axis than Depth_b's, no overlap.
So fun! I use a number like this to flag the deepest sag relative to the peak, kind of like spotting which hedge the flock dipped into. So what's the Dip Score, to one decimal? 4.2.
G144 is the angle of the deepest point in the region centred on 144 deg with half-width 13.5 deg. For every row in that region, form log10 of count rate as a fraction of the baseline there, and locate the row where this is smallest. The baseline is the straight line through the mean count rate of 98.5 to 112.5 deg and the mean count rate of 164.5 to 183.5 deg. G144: 154 deg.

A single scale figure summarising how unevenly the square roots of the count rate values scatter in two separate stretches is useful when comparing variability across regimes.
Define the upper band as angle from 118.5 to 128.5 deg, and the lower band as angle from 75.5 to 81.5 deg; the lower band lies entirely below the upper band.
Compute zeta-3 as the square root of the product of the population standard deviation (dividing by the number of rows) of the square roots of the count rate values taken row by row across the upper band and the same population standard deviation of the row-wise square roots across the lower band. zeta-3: 0.15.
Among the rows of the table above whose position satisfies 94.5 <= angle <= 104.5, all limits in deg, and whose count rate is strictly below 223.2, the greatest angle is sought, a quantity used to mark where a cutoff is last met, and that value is 102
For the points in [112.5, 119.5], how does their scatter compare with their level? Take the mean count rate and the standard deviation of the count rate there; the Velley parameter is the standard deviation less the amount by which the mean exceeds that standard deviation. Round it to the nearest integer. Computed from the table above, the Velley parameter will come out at -219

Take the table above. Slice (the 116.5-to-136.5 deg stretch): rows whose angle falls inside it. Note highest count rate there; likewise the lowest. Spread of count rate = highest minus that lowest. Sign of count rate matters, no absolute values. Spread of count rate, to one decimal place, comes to 16.1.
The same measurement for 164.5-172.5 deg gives 12.2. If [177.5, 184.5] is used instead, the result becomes 13.8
